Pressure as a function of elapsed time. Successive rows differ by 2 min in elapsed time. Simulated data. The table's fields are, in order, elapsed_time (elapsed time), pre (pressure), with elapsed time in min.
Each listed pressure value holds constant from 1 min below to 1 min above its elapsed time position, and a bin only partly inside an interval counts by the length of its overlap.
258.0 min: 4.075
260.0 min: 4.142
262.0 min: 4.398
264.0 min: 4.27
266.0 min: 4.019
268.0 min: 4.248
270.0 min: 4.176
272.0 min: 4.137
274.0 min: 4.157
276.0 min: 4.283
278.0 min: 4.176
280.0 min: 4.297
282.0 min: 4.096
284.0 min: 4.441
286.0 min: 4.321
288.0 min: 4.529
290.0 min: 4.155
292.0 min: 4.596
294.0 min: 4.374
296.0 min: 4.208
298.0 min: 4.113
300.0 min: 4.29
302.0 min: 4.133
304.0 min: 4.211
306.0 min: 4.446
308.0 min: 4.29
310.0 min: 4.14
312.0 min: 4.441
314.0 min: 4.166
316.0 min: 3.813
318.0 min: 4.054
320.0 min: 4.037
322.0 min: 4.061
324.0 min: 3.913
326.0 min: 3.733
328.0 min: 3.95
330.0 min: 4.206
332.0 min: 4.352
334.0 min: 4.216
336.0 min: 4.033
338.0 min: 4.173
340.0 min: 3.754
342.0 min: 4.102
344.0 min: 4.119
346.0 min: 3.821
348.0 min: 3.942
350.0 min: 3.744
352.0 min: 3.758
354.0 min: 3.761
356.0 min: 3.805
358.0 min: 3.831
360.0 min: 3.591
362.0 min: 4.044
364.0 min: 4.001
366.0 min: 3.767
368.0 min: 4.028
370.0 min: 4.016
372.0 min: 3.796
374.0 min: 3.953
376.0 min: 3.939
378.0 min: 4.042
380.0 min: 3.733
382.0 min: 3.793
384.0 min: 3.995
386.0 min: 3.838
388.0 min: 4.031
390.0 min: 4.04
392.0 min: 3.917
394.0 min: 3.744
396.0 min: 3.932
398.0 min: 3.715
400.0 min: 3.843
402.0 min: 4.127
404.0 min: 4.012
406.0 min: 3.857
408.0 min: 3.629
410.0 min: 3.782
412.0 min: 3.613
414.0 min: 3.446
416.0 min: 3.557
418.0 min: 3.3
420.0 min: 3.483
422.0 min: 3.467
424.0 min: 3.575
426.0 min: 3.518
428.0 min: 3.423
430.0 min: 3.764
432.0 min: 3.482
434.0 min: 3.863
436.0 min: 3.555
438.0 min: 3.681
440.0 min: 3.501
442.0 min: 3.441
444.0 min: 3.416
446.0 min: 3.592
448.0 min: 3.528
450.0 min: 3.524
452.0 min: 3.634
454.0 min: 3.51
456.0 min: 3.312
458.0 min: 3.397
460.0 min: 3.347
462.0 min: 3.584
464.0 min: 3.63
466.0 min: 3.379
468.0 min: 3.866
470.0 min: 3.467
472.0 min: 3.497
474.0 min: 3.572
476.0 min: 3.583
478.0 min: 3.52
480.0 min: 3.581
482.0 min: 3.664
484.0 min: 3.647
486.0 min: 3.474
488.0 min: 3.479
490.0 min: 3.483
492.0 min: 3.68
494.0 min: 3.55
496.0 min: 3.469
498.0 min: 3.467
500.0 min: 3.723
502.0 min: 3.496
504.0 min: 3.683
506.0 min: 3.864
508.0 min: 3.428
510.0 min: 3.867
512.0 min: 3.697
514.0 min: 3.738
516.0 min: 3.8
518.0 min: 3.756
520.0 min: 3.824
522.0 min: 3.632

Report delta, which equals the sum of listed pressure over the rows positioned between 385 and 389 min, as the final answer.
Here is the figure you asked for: 7.9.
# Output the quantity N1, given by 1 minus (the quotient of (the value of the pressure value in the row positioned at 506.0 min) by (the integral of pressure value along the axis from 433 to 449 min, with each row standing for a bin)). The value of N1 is 0.932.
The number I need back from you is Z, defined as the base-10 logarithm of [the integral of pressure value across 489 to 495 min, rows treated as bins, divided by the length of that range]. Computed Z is 0.553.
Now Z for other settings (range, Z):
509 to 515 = 0.576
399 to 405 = 0.601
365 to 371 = 0.595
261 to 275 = 0.623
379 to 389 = 0.589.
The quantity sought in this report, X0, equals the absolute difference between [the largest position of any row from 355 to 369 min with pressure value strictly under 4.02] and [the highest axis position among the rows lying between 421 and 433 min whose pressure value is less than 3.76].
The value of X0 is 66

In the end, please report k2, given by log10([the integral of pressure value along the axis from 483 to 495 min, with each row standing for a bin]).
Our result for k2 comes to 1.63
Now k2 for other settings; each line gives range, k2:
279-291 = 1.71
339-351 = 1.67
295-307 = 1.71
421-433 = 1.63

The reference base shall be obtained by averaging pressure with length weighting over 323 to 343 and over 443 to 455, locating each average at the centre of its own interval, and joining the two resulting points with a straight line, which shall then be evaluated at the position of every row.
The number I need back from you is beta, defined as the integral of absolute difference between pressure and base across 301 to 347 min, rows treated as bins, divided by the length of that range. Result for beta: 0.146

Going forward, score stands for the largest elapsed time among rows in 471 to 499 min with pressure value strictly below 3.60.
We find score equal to 498.0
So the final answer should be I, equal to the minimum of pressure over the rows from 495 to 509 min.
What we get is 3.428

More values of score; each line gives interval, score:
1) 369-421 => 420.0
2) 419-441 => 440.0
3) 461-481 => 480.0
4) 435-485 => 480.0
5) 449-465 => 462.0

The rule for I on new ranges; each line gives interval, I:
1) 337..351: 3.744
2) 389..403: 3.715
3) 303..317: 3.813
